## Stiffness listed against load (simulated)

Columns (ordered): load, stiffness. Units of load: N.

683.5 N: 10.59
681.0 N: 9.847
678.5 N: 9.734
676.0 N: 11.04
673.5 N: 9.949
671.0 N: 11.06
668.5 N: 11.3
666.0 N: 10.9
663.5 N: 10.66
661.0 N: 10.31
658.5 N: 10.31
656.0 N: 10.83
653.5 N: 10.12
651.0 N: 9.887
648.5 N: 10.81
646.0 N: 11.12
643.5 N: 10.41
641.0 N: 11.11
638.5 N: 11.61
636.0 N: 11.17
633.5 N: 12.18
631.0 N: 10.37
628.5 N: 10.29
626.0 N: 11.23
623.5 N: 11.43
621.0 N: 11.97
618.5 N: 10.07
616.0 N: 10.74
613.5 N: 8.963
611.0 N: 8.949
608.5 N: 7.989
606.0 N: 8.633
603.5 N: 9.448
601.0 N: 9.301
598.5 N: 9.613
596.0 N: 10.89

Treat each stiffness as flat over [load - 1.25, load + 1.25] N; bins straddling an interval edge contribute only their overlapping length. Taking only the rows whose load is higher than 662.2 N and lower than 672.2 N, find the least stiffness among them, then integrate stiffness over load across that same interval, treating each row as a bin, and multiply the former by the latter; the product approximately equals 1170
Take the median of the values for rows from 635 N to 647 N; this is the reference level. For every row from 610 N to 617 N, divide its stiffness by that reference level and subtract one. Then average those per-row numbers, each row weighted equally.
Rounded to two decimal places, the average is -0.14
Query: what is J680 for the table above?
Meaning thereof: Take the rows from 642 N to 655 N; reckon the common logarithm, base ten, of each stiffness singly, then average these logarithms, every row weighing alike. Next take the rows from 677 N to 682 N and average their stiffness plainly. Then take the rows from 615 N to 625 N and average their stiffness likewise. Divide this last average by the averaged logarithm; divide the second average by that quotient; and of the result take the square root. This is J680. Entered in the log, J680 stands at 0.95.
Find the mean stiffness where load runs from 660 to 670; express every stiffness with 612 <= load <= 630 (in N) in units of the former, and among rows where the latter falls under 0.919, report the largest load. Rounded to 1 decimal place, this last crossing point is 613.5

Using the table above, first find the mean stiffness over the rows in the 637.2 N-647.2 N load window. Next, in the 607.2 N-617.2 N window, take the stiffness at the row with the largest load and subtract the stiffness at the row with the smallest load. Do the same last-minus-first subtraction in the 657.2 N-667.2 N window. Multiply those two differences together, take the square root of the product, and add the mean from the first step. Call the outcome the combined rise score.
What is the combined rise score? 12.3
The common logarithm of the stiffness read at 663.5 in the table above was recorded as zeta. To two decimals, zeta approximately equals 1.03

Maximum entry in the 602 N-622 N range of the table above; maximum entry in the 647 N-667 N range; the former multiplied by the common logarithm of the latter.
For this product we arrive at 12.4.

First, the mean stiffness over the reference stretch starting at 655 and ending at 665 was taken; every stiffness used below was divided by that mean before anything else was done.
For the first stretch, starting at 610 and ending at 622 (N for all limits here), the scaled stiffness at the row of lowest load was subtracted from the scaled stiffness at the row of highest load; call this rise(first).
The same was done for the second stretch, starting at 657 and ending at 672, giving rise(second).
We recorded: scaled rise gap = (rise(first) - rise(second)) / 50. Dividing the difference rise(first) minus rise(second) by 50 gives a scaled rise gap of 0.0043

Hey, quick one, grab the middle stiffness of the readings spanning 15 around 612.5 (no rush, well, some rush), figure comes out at 9.0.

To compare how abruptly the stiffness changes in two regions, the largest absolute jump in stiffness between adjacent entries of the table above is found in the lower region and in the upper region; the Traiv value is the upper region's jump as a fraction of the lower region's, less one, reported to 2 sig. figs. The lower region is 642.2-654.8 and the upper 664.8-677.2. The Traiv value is 0.20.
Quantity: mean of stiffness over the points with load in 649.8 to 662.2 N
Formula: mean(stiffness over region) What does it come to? 10.3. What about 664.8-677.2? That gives 10.8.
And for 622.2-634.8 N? 11.1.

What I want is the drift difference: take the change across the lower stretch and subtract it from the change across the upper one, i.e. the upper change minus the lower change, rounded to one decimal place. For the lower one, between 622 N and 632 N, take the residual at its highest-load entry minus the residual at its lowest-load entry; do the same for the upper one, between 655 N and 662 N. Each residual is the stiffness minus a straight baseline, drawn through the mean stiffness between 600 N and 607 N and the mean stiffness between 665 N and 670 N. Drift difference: 0.6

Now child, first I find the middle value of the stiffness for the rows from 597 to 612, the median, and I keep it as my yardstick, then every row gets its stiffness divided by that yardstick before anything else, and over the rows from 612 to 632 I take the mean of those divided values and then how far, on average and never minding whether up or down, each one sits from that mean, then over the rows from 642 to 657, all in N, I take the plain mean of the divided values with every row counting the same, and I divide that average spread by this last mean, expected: 0.067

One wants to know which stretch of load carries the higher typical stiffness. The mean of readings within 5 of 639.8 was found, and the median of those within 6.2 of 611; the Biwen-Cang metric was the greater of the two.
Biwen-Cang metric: 11.1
